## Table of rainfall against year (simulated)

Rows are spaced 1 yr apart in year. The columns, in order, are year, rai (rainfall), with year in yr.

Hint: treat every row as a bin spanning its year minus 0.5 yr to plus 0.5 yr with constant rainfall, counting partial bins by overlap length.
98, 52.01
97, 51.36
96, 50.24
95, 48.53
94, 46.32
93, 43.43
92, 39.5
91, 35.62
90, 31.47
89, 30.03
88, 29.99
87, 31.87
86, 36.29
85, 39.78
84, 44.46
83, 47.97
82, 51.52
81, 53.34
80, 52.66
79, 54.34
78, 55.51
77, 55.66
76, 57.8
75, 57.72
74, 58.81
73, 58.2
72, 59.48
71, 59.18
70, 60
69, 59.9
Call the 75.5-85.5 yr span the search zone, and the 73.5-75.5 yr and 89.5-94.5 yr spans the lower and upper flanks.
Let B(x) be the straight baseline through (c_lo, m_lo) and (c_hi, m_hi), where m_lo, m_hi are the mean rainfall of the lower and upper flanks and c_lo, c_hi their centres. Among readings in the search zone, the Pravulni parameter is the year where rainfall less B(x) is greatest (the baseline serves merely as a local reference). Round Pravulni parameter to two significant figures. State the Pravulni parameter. 81 yr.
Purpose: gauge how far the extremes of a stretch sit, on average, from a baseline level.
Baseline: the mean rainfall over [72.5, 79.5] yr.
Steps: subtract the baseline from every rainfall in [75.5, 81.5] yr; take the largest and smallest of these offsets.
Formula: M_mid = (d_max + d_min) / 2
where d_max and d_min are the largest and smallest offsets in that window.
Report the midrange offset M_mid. -2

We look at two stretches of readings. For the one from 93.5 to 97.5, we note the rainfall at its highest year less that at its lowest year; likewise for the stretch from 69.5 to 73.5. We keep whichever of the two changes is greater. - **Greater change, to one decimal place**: 5.0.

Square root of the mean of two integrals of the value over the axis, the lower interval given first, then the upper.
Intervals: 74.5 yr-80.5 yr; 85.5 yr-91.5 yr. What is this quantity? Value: 16.3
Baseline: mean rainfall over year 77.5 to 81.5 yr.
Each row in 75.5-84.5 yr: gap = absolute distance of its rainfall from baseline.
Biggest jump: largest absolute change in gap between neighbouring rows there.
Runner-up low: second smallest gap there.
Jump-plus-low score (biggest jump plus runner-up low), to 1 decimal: 4.2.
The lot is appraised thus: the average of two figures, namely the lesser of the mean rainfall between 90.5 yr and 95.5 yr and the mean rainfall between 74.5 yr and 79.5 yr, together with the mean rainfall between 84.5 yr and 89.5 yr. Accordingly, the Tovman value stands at 38.1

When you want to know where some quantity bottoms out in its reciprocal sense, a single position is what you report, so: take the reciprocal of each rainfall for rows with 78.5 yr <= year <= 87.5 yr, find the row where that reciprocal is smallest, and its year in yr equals 79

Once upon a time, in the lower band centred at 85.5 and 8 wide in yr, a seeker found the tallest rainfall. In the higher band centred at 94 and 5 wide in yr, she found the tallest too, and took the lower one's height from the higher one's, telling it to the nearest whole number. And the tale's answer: -1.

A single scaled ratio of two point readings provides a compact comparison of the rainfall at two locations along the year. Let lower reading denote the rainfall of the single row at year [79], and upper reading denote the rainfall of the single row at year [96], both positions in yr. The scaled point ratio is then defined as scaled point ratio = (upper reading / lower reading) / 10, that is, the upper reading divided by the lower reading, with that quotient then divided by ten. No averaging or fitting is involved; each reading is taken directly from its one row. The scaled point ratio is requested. 0.092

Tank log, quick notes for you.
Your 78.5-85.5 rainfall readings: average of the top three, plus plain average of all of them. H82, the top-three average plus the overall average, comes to 103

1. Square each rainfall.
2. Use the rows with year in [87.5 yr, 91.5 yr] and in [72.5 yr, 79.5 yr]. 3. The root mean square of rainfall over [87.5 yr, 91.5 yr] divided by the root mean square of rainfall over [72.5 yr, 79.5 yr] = 0.56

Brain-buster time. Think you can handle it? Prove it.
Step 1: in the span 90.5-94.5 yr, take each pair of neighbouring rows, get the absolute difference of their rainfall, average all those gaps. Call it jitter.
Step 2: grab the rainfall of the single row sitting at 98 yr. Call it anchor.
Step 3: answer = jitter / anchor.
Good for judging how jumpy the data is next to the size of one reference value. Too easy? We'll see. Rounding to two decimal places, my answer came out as 0.07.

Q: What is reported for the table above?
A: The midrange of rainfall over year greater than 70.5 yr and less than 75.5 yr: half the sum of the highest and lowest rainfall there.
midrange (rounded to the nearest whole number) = 59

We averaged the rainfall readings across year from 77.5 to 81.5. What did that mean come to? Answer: 54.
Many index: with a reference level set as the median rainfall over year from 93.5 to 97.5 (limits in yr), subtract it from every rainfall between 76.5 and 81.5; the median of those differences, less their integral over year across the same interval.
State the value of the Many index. -20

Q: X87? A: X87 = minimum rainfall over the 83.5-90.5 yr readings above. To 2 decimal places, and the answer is 29.99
